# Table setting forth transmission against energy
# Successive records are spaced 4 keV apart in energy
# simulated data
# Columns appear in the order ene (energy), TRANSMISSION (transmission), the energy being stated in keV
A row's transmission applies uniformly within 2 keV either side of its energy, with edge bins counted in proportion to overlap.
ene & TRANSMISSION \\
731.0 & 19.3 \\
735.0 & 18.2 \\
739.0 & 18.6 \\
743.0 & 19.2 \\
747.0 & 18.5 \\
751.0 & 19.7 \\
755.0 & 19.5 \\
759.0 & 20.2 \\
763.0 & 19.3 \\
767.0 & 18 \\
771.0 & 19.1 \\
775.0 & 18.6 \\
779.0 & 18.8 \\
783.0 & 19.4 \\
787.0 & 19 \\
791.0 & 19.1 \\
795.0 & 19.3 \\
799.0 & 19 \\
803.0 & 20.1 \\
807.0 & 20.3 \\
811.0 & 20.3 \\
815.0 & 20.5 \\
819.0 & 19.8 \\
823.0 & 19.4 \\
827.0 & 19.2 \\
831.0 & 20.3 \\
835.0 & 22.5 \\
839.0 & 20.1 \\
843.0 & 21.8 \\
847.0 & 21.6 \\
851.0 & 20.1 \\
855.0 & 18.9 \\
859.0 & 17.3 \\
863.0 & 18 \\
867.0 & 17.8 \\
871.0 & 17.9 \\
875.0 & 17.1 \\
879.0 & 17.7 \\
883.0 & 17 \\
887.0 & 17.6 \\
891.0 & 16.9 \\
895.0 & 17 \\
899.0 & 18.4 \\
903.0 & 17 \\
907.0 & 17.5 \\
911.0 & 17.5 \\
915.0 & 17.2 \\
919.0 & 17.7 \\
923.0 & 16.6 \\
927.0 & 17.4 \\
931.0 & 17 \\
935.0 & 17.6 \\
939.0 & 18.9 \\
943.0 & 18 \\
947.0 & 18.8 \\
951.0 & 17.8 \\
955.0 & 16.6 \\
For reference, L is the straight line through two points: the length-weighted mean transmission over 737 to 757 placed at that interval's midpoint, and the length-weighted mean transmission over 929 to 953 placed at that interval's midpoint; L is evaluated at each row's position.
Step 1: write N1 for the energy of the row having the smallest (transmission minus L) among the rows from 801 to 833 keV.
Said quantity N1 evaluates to 827.0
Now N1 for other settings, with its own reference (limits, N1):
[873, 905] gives 891.0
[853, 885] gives 883.0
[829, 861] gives 859.0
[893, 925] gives 923.0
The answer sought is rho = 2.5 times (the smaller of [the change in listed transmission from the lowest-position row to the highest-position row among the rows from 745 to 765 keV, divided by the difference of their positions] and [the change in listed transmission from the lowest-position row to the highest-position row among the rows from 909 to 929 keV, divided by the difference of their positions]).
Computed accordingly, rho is -0.02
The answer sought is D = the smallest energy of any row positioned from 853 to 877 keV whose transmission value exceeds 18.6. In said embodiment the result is 855.0 keV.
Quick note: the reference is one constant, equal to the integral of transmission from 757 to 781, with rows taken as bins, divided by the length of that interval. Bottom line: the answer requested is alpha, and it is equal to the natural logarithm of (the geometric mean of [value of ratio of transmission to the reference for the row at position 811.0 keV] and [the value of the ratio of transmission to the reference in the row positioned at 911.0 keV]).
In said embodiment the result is -0.008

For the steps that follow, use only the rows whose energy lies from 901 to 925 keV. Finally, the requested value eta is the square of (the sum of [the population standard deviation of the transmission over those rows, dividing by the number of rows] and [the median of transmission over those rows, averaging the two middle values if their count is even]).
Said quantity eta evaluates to 314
